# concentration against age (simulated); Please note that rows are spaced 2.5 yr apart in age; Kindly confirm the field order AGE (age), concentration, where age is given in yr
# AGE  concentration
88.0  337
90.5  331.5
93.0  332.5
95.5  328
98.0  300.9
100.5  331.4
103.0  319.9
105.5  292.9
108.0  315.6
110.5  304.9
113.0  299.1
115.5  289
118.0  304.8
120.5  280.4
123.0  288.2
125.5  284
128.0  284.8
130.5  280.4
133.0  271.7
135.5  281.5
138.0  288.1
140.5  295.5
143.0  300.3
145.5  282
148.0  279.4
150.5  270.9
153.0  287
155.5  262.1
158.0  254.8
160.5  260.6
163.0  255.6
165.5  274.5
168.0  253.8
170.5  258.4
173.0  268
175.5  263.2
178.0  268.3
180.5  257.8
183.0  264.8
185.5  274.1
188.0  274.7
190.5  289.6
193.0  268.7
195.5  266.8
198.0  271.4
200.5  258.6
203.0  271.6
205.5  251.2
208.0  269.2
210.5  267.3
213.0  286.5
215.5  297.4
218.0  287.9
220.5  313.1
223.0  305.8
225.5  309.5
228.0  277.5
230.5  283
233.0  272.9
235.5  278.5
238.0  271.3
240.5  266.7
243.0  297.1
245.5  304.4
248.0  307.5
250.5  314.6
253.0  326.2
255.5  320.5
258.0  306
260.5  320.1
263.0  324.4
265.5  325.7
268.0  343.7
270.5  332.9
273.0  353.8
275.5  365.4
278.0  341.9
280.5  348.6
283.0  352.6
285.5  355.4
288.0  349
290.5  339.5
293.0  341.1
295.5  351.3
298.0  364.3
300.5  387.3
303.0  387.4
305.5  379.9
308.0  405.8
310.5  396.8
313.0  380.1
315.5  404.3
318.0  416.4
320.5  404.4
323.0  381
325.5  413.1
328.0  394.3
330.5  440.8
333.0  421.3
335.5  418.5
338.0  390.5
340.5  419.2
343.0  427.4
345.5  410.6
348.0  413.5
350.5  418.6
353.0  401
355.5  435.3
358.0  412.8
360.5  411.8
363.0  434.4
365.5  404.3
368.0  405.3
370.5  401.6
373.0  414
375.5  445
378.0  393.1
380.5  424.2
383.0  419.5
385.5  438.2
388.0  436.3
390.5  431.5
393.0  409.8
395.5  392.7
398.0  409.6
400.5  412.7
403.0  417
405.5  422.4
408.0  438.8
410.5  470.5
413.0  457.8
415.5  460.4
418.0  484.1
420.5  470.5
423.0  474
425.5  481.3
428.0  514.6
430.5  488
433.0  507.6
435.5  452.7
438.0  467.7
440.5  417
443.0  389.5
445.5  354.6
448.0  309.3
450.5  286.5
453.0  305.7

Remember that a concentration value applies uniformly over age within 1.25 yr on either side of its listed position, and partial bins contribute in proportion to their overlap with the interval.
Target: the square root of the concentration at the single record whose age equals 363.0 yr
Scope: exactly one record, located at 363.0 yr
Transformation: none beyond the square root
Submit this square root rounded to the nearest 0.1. 20.8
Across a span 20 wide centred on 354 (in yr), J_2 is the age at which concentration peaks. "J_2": 355.5 yr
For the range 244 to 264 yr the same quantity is 253.0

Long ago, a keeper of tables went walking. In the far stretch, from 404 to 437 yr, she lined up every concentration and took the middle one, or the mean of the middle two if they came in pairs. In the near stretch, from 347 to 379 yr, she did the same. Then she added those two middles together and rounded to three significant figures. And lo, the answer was 883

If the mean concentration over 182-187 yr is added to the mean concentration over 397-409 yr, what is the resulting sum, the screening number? 690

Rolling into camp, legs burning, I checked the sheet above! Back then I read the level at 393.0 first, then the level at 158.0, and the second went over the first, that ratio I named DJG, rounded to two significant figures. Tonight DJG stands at 0.62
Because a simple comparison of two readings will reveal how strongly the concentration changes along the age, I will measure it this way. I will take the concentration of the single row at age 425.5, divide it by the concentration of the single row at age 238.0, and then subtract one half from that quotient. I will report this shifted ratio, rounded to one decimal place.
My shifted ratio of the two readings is 1.3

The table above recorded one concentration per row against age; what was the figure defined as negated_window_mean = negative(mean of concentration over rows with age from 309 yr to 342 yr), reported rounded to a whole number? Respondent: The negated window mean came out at -406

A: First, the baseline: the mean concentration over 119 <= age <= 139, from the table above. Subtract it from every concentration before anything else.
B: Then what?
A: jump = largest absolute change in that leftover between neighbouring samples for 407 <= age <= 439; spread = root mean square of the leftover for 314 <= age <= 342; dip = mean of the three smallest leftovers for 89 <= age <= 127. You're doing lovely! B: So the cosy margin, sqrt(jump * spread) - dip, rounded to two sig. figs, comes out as 82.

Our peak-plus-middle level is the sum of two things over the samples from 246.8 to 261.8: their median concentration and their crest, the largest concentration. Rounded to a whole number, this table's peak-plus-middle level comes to 644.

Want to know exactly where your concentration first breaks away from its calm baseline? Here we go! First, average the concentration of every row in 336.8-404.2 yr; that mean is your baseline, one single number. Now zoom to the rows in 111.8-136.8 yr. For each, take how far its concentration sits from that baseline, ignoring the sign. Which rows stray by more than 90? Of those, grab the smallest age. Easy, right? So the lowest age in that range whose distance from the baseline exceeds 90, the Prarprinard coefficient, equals 113.0 yr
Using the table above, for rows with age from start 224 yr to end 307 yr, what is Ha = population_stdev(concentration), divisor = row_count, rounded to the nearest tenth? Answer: 33.4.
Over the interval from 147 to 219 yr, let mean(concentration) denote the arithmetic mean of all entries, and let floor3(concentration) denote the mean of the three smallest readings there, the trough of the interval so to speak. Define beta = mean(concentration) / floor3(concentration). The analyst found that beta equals 1.06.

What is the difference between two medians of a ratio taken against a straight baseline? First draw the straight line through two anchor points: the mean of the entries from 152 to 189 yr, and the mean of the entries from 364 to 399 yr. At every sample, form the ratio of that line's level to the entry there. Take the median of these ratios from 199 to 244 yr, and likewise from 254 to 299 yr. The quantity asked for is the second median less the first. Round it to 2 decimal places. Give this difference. -0.08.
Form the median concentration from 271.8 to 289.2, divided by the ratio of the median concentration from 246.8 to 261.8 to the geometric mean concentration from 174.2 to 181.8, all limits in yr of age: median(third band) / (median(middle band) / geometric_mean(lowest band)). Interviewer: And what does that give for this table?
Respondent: 292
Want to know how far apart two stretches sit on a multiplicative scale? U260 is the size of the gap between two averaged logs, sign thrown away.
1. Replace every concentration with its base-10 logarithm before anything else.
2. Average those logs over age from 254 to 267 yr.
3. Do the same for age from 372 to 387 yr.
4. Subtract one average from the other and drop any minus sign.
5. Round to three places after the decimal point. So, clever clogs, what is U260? 0.121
